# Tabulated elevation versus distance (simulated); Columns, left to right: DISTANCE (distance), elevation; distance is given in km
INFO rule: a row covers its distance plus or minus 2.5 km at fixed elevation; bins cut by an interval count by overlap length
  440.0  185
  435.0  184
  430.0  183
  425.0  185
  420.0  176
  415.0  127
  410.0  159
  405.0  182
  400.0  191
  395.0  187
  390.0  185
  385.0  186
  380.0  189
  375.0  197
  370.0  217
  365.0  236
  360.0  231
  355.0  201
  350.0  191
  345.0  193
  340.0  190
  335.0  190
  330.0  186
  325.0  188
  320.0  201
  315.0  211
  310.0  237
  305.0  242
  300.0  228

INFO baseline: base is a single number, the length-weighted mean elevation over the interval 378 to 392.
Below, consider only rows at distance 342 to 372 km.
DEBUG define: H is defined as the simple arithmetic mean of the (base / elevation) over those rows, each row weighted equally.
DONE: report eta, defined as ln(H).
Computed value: -0.12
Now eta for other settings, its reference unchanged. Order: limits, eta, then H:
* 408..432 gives 0.14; 1.15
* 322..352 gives -0.02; 0.98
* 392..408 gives 0.00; 1.00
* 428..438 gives 0.02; 1.02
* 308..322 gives -0.14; 0.87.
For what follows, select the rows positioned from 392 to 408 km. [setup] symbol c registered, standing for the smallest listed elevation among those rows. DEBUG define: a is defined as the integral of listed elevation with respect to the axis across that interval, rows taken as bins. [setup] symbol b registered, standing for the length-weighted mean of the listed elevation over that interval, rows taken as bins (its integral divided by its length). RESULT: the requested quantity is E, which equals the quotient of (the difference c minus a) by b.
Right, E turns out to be -15.0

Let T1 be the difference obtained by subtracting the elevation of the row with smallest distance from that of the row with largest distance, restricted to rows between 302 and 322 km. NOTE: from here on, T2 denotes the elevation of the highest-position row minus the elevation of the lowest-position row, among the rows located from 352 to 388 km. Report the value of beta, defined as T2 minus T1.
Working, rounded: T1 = -41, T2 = -15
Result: 26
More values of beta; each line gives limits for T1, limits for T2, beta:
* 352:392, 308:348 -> -28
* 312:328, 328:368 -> 73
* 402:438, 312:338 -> -23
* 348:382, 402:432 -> 3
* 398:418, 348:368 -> 109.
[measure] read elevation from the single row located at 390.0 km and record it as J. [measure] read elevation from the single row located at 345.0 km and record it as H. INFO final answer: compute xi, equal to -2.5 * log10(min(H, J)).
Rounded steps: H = 193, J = 185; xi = -5.668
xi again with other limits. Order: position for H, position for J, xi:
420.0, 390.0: -5.614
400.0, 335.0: -5.697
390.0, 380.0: -5.668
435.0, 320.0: -5.662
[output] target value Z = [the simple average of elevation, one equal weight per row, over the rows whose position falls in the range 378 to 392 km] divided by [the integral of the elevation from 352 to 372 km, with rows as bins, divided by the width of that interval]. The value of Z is 0.85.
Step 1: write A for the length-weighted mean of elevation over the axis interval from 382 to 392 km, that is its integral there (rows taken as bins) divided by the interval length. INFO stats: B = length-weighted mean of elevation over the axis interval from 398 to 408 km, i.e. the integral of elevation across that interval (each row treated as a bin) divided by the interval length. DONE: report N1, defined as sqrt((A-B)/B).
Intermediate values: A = 186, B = 185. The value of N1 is 0.07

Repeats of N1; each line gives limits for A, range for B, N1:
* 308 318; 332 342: 0.41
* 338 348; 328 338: 0.13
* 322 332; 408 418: 0.55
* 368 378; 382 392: 0.33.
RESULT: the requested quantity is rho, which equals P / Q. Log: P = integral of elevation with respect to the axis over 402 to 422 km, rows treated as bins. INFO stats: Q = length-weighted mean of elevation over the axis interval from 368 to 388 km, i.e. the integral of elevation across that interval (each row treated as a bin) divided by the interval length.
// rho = 16.4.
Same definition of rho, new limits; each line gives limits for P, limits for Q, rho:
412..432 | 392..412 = 18.5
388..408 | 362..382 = 17.6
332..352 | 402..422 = 23.7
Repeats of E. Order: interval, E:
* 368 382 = -13.1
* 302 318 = -15.1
